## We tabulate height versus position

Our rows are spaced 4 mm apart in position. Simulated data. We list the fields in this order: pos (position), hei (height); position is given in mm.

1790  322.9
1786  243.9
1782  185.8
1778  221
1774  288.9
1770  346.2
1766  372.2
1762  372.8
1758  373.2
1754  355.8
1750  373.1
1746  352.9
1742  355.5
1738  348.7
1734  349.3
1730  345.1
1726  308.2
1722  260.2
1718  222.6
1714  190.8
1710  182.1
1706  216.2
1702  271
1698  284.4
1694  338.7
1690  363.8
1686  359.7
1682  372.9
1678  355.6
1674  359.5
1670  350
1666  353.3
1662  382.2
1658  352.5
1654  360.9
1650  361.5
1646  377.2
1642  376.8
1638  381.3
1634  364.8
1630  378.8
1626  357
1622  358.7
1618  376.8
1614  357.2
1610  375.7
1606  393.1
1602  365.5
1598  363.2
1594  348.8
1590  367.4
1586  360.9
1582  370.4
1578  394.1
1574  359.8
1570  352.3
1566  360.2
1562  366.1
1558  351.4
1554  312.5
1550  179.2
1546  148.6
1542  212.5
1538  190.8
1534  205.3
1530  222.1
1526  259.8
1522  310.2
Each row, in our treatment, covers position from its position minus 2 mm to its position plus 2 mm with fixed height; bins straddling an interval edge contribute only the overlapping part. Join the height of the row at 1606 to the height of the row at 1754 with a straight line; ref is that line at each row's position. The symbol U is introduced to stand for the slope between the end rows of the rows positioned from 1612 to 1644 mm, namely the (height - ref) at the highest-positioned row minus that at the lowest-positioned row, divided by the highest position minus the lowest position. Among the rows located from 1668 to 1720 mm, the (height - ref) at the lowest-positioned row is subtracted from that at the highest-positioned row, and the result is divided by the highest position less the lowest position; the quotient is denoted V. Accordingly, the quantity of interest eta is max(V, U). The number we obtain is 1.0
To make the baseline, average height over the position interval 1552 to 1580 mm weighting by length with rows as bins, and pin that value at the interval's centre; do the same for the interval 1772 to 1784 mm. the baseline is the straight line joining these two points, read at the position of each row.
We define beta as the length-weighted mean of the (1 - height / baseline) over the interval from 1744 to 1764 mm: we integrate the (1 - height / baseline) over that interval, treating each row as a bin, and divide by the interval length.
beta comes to -0.49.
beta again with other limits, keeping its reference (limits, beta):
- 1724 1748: -0.34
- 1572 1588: -0.07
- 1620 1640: -0.15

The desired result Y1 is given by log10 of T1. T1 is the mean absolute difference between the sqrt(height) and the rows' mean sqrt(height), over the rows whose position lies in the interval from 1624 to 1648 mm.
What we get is -0.69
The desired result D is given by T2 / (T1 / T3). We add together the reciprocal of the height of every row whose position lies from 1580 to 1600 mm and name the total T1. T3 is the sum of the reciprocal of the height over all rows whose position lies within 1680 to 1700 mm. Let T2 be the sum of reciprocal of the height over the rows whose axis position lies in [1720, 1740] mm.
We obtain 0.017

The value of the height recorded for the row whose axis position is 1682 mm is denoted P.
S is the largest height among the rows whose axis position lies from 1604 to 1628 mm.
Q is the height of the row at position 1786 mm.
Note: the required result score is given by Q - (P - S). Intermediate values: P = 372.9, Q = 243.9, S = 393.1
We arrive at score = 264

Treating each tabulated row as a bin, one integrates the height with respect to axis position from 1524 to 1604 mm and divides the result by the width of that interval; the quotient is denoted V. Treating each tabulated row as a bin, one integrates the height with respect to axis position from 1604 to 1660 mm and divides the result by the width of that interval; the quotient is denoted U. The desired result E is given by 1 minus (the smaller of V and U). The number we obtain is -304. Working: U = 369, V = 305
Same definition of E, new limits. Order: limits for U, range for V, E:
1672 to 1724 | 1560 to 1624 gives -290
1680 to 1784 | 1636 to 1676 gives -307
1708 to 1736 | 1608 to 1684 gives -264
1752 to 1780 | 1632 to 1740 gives -325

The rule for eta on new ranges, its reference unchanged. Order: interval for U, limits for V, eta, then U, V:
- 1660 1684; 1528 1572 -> 3.5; -0.21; 3.5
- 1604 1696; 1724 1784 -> -0.4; -0.37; -1.9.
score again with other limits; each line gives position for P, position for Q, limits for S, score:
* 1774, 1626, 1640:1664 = 450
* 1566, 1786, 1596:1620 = 277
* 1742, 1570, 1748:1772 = 370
